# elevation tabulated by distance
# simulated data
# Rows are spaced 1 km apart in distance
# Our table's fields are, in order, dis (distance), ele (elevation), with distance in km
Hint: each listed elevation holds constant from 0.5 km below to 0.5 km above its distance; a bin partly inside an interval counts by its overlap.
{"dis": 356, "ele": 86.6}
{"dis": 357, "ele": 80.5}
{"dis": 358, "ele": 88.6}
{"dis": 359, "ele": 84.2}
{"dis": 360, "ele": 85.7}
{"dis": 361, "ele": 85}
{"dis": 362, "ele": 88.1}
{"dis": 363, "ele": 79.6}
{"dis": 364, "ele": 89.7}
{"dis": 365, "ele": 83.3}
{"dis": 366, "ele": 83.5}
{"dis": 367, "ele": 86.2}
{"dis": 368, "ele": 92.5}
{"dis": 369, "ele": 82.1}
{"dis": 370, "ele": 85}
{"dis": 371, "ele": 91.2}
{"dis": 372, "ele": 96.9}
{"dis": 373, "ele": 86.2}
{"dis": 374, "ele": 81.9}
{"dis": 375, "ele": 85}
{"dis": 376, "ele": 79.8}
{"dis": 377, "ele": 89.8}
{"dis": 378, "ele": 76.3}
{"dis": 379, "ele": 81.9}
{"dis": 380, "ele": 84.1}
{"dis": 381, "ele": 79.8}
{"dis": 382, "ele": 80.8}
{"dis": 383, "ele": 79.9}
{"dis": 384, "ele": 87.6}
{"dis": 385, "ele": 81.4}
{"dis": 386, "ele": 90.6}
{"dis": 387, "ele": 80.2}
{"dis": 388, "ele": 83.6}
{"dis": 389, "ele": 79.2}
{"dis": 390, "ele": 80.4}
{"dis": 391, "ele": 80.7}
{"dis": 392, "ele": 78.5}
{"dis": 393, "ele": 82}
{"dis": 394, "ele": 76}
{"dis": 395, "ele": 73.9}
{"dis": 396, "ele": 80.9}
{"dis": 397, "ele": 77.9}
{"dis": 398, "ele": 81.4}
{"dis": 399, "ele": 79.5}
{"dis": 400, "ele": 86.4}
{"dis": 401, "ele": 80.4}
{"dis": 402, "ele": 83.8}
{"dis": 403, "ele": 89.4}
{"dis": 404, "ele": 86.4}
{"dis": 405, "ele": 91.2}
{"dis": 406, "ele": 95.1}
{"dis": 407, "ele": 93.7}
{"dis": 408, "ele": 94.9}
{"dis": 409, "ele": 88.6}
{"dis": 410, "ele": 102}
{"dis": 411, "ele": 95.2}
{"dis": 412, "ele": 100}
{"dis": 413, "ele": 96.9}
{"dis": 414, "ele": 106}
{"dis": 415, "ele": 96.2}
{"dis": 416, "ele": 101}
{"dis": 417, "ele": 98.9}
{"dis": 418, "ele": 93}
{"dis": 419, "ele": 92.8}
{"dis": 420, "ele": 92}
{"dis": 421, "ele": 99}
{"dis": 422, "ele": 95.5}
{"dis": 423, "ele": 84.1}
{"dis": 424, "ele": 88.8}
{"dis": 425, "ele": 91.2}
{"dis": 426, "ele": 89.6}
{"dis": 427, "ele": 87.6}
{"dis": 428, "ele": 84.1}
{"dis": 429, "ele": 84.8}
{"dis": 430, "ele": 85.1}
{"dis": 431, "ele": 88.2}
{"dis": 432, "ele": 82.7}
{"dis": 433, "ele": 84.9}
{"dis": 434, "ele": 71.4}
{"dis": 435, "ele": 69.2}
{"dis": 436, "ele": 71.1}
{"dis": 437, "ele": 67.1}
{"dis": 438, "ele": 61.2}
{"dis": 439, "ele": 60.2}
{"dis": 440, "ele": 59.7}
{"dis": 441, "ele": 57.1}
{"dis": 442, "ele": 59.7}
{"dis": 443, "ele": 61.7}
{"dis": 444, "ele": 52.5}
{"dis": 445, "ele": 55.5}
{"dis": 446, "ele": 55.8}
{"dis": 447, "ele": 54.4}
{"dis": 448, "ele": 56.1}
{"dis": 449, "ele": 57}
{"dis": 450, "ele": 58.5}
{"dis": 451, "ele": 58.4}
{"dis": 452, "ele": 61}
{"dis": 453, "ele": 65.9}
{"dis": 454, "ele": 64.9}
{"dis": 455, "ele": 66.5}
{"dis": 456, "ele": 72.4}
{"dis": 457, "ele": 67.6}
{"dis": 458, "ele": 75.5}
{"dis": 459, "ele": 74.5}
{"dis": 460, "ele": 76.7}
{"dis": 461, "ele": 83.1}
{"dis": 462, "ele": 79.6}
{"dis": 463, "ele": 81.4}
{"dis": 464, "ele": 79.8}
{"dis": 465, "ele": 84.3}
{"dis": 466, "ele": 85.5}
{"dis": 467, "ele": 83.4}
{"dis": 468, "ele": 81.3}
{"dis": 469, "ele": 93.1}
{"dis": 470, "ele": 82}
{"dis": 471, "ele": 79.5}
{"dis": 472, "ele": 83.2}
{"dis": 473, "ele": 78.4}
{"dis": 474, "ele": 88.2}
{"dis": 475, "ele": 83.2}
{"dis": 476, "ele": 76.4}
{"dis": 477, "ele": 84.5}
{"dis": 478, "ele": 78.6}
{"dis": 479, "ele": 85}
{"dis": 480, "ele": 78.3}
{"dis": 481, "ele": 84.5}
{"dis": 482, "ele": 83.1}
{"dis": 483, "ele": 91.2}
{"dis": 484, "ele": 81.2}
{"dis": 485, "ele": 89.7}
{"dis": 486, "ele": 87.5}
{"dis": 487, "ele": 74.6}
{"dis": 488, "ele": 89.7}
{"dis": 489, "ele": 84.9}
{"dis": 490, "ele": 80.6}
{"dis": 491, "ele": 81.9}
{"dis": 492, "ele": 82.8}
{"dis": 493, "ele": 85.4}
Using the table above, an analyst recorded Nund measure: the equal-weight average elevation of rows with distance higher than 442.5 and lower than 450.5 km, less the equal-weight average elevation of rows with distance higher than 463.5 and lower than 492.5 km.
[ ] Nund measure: -27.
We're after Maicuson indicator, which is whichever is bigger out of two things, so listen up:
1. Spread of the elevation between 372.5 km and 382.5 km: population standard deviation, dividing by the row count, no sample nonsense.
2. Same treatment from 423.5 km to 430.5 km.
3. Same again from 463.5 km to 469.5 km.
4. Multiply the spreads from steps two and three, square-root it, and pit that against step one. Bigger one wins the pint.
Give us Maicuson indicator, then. 3.6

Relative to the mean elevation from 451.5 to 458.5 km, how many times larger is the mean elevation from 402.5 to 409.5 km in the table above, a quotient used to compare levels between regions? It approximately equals 1.35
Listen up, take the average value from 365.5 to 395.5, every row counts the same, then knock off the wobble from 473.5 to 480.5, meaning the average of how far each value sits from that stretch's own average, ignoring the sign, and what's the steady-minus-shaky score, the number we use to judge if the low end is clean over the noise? 80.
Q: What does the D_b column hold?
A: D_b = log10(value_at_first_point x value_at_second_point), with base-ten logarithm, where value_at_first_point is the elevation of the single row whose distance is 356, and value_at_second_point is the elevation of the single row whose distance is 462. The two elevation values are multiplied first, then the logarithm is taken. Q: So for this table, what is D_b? 3.84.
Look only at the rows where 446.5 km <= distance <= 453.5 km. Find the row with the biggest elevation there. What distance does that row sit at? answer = 453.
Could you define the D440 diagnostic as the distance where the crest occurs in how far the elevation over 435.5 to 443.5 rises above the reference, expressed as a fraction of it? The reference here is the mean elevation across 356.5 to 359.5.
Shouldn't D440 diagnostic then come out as 436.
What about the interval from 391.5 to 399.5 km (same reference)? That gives 393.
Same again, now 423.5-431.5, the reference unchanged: 425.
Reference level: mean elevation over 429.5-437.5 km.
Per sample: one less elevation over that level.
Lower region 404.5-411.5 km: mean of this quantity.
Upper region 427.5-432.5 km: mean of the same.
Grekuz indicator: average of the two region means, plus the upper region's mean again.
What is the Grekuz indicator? -0.25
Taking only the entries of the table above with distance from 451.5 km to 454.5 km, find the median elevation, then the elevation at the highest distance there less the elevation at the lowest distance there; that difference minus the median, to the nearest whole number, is -61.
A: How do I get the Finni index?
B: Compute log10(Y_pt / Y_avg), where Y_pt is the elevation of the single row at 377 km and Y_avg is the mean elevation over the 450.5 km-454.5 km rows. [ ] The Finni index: 0.16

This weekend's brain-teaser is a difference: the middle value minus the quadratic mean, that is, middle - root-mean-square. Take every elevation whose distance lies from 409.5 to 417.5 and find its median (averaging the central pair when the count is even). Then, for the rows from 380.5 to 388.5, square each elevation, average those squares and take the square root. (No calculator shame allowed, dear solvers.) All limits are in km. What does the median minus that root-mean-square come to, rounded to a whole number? 16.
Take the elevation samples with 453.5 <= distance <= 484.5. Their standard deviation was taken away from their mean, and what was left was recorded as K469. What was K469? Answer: 74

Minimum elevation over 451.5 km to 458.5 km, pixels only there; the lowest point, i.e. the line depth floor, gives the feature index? 61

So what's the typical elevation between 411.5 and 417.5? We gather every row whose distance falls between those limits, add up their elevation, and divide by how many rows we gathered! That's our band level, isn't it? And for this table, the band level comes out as 100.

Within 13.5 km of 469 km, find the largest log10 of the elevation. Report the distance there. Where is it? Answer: 469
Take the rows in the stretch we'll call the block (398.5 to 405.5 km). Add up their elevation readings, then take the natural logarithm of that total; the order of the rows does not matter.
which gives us 6.39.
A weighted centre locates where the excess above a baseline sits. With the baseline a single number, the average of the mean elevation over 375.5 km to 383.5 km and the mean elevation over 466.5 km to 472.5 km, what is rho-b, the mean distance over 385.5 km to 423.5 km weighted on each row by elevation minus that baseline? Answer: 415.7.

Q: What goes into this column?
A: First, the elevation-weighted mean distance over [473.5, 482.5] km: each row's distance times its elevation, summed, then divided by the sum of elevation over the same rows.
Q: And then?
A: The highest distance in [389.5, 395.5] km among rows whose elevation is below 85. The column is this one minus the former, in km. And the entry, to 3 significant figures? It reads -83.0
